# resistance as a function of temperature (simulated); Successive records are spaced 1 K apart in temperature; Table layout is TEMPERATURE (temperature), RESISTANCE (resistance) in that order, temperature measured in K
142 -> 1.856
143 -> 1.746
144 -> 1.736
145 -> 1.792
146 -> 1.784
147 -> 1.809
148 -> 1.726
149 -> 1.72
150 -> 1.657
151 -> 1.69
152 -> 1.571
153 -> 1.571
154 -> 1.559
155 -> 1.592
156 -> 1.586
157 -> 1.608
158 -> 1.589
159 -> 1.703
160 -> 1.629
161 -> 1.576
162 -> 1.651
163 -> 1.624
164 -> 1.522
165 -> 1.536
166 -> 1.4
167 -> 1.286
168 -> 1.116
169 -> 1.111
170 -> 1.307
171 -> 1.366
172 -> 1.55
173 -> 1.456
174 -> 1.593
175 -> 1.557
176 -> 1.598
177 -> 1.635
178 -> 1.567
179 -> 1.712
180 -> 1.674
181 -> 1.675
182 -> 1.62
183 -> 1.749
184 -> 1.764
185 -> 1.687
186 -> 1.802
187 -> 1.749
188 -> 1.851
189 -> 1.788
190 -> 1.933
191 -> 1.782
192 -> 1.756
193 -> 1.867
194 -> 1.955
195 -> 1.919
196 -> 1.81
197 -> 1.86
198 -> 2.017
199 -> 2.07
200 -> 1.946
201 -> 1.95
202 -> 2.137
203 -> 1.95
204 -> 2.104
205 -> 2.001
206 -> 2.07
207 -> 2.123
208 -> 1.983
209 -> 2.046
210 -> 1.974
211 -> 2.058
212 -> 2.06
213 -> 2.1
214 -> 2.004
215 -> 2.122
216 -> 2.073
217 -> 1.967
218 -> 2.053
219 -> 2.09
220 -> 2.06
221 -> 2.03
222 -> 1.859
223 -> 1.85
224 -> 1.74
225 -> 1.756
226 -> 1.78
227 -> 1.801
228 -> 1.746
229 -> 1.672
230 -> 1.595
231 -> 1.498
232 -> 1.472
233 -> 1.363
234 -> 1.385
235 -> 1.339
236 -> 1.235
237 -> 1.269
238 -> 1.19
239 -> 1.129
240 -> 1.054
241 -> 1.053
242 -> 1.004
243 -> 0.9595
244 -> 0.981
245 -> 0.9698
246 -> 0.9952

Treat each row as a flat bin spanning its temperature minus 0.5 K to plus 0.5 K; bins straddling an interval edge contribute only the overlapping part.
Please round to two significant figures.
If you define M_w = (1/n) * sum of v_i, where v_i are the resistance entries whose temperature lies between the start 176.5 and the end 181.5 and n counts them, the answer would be 1.7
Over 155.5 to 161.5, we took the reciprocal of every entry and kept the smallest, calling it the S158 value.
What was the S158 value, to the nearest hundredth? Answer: 0.59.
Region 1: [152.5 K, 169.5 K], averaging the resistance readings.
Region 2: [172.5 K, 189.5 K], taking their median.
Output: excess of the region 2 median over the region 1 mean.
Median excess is 0.17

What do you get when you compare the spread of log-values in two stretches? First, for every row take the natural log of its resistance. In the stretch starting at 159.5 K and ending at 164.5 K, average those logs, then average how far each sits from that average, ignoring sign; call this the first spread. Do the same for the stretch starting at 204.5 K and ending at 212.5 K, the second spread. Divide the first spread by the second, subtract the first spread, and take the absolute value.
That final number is 1.3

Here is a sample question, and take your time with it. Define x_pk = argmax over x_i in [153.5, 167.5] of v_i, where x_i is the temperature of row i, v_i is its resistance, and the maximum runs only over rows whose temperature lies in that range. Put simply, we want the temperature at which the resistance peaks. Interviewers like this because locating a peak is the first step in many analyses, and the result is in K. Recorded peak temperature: 159 K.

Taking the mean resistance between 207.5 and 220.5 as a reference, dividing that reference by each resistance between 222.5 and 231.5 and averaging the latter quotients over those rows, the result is 1.197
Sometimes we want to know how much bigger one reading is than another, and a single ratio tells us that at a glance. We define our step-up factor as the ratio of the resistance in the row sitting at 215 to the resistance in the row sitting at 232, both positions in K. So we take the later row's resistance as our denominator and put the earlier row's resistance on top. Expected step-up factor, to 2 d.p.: 1.44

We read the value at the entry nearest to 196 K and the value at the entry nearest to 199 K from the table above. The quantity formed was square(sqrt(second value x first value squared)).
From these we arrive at 6.8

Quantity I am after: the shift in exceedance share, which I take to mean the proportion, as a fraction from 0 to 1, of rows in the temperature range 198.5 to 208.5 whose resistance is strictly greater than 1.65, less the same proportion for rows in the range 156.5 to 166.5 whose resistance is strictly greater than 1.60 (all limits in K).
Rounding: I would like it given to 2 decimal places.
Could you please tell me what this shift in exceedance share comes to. 0.50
